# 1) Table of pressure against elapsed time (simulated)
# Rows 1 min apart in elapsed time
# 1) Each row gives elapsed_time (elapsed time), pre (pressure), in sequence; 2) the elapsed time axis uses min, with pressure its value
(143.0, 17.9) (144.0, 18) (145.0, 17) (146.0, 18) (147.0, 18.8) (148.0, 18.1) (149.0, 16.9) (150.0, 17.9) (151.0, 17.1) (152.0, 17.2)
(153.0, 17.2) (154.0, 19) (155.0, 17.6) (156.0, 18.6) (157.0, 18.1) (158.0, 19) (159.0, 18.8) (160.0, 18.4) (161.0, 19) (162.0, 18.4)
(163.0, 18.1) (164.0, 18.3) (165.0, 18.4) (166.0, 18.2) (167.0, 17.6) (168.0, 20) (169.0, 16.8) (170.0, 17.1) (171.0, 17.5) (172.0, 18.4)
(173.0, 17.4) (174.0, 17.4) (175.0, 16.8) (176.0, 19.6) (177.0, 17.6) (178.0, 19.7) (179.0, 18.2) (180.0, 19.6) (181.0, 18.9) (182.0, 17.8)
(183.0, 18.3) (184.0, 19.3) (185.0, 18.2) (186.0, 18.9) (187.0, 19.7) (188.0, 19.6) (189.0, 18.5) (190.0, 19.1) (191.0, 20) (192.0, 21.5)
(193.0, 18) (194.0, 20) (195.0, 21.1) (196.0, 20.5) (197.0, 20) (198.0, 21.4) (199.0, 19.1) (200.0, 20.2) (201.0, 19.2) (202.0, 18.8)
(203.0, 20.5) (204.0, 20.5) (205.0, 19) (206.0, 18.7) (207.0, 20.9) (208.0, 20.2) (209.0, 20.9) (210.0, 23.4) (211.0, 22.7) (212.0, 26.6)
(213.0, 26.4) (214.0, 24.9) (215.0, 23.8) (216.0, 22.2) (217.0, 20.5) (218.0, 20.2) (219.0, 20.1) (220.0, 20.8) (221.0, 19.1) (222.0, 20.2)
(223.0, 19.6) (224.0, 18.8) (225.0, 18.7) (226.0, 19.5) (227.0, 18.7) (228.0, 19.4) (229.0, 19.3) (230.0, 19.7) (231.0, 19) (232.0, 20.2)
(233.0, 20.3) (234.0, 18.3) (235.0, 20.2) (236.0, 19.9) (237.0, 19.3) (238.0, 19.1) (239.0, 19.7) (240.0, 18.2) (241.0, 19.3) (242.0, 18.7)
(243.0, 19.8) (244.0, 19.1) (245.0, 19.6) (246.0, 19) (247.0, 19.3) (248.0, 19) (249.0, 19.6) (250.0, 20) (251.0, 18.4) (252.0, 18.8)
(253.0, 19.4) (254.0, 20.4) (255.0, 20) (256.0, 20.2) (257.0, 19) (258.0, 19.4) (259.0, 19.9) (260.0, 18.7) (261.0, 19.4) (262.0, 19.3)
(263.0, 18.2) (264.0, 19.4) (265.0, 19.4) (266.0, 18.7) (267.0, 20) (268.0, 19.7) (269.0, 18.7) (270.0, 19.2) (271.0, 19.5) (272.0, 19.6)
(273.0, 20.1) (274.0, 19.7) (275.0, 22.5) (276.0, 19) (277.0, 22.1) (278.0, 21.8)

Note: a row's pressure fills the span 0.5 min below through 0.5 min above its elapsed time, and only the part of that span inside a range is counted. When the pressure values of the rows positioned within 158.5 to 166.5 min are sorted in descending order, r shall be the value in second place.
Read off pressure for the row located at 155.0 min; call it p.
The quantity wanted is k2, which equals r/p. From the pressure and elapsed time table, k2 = 1.068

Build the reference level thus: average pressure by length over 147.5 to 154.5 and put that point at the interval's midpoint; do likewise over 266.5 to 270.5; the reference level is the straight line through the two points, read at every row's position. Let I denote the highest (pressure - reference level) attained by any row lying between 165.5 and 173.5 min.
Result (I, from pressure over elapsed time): 2.12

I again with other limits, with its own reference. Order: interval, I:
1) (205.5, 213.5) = 8.05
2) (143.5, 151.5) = 1.23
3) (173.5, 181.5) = 1.66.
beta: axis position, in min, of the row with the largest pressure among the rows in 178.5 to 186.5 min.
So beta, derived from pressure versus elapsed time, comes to 180.0 min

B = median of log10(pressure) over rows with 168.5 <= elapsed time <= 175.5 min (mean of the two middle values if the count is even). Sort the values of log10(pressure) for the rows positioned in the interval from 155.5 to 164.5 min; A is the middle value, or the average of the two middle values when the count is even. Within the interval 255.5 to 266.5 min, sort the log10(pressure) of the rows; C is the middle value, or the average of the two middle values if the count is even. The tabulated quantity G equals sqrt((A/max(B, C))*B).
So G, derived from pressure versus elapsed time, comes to 1.104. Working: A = 1.26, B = 1.24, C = 1.29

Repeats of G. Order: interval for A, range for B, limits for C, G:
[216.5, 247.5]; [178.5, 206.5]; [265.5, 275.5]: 1.131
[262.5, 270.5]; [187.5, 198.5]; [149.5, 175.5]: 1.134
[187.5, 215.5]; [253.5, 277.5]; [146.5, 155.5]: 1.144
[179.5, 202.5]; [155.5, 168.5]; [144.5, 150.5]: 1.134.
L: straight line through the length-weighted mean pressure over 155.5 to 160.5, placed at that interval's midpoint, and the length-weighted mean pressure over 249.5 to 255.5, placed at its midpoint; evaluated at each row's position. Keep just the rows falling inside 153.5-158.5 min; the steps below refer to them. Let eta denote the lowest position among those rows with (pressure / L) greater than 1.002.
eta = 154.0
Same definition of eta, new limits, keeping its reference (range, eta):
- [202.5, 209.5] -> 203.0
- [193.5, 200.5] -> 194.0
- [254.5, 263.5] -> 255.0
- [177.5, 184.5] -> 178.0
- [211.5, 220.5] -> 212.0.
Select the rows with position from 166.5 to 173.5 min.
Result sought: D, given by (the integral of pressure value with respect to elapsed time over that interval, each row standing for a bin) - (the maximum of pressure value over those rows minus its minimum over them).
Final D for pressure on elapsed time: 122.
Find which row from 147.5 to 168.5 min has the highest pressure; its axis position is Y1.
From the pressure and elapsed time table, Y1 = 168.0 min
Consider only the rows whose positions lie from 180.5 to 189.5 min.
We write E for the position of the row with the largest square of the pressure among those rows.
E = 187.0 min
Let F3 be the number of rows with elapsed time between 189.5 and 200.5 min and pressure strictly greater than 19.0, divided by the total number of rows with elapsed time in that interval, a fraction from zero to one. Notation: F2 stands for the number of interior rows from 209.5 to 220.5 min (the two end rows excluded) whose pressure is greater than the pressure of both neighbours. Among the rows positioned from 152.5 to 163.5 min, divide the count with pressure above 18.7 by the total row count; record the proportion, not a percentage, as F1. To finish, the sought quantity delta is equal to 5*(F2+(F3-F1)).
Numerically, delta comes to 8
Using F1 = 0.4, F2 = 1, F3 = 0.91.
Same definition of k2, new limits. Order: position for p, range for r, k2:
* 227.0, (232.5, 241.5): 1.080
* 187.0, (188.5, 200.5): 1.086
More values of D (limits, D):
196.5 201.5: 98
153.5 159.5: 110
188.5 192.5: 76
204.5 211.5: 141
